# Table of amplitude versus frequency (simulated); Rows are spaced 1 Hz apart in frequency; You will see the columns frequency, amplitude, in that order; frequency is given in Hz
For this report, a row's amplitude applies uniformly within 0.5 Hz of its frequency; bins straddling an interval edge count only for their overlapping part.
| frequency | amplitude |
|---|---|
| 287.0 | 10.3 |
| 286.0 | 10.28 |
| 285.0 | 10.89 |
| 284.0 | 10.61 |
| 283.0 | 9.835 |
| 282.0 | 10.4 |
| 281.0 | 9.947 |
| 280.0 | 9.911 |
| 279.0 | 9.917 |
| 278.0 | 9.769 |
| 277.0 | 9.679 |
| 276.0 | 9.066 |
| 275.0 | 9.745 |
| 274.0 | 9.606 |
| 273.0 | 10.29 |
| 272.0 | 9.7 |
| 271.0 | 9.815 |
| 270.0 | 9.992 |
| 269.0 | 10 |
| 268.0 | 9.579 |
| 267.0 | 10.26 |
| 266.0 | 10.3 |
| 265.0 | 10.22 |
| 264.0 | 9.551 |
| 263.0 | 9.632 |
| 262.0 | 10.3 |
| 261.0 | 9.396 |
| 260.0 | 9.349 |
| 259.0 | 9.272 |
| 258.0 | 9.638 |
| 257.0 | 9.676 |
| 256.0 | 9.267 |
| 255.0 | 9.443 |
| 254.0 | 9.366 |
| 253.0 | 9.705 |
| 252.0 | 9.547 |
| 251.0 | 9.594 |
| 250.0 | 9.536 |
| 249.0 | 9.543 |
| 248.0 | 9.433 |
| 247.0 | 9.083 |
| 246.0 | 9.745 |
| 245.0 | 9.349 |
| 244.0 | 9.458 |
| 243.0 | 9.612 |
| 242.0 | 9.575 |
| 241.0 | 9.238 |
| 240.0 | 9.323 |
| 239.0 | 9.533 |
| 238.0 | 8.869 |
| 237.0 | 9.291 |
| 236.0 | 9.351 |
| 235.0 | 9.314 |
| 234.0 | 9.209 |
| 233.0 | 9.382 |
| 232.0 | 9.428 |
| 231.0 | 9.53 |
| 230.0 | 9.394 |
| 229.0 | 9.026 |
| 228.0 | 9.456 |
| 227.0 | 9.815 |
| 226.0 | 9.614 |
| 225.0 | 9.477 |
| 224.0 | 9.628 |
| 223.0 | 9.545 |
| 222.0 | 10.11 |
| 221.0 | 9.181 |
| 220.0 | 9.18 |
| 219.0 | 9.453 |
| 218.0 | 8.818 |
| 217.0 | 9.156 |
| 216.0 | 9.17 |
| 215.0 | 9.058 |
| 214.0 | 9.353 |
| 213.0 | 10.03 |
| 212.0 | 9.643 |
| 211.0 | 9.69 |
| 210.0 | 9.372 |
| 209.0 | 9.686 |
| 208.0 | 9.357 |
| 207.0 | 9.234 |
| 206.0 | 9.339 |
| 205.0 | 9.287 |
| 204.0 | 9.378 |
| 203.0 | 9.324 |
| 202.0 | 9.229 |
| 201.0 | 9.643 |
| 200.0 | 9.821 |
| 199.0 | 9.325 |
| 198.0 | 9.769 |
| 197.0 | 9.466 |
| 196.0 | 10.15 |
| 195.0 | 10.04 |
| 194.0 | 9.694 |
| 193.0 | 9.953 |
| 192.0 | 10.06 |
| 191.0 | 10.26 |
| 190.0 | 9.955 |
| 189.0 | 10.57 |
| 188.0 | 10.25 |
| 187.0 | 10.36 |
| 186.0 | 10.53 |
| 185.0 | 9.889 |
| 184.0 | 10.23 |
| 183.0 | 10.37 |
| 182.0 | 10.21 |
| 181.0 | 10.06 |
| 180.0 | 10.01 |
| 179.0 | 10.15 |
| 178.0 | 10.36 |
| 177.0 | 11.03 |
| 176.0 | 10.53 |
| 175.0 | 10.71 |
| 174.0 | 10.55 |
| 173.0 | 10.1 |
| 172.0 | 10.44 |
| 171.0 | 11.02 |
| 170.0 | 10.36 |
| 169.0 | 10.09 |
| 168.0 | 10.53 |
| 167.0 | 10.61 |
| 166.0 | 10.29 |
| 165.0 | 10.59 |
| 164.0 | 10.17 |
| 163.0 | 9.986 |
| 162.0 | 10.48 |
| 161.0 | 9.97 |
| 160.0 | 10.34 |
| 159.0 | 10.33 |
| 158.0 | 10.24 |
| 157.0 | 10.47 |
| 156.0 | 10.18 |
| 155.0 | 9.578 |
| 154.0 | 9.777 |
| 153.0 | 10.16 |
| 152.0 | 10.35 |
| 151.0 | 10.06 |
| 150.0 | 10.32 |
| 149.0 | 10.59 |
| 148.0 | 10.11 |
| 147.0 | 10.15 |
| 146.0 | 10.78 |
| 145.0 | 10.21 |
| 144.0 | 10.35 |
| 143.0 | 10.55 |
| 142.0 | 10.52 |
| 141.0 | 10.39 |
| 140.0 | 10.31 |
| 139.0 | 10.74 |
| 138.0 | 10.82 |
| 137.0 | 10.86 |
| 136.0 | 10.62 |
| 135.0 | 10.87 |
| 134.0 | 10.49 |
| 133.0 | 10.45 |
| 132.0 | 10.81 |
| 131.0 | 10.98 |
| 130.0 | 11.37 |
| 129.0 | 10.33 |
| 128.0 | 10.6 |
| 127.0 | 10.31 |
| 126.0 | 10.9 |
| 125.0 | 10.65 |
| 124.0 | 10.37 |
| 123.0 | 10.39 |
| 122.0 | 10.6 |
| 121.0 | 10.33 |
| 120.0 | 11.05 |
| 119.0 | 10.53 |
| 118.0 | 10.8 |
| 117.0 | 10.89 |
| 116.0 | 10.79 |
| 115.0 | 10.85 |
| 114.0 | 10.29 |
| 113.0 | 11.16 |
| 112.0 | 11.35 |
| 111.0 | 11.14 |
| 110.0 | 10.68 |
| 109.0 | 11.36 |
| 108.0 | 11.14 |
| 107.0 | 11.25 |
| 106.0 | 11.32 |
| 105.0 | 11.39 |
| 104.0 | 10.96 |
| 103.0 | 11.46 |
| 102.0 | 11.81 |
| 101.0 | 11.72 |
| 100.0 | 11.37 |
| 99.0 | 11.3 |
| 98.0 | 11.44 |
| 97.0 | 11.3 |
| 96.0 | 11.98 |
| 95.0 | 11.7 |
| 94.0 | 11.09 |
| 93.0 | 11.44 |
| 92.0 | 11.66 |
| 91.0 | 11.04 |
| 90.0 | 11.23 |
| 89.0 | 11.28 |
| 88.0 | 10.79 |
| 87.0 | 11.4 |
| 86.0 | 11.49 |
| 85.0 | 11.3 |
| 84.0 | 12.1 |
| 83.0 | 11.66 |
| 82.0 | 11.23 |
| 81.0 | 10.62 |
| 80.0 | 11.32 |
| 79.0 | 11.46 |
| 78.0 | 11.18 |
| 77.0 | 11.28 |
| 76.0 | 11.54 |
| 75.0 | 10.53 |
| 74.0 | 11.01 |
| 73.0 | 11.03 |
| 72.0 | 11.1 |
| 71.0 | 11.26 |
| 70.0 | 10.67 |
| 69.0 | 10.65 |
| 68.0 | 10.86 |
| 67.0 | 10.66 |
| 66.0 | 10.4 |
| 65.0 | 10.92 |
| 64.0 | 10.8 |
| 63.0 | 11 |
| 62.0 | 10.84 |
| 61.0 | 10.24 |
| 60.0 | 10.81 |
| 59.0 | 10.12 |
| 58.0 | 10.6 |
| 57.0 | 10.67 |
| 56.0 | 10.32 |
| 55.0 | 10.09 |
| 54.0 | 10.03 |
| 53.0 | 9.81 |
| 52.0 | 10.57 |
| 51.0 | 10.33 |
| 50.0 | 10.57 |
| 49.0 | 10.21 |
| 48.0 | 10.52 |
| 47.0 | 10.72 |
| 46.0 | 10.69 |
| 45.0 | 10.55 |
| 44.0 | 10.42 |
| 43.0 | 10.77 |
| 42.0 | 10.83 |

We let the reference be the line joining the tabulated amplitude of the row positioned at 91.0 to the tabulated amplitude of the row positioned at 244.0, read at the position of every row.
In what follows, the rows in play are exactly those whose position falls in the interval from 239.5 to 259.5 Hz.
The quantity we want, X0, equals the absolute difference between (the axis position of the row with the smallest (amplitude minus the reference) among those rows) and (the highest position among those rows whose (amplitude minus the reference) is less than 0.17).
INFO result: 12 Hz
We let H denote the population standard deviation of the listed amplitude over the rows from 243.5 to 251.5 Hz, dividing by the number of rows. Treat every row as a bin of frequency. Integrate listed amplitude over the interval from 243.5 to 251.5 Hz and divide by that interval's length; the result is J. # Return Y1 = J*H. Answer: 1.7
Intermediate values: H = 0.18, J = 9.5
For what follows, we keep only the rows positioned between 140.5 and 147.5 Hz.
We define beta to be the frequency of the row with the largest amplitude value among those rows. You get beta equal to 146.0 Hz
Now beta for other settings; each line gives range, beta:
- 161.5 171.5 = 171.0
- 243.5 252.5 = 246.0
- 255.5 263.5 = 262.0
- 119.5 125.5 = 120.0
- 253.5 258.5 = 257.0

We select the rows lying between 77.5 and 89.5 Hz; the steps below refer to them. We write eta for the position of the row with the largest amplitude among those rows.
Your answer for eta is 84.0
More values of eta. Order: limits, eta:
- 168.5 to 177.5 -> 177.0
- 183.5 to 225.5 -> 189.0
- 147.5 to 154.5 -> 149.0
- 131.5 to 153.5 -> 135.0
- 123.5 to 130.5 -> 130.0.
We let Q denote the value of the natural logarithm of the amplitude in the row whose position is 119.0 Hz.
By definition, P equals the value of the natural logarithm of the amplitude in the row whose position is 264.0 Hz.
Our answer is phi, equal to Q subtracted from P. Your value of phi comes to -0.10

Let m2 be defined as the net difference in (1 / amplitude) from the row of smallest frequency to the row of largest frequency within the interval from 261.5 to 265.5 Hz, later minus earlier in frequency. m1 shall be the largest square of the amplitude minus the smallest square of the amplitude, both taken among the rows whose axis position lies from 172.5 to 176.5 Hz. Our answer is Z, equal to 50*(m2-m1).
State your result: -635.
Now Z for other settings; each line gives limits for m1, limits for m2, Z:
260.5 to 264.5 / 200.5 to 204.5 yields -890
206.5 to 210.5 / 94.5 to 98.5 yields -427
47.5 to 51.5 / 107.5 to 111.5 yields -374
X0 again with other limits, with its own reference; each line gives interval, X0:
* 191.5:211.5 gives 9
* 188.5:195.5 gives 1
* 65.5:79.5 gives 12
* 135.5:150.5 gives 2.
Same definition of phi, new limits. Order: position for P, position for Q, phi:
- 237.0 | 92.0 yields -0.23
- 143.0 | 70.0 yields -0.01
